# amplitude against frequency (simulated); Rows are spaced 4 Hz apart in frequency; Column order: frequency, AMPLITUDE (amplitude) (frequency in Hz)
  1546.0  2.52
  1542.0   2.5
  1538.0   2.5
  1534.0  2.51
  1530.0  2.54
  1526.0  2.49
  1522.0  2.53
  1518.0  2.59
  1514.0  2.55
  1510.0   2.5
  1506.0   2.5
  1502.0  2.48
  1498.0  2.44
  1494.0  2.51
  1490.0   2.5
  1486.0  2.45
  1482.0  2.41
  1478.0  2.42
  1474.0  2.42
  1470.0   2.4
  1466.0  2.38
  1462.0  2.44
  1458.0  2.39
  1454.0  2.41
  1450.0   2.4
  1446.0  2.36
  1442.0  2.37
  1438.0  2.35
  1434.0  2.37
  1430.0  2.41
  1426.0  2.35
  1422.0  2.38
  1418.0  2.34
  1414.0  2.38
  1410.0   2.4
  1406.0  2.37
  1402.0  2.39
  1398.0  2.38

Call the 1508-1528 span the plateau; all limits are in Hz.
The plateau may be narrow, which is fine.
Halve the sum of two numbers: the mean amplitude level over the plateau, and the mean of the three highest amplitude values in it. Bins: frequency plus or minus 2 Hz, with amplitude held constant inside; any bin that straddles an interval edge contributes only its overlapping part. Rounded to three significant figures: 2.54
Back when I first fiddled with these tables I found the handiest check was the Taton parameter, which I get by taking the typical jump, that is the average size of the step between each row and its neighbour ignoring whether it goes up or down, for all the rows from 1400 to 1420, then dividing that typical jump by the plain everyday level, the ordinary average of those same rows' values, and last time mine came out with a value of 0.0116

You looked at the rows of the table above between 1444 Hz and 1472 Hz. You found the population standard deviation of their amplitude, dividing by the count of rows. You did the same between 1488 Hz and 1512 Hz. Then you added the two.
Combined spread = 0.047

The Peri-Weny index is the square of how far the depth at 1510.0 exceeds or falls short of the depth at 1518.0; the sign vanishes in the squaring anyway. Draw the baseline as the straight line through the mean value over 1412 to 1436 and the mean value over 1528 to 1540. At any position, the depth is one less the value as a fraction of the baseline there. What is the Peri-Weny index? 0.0010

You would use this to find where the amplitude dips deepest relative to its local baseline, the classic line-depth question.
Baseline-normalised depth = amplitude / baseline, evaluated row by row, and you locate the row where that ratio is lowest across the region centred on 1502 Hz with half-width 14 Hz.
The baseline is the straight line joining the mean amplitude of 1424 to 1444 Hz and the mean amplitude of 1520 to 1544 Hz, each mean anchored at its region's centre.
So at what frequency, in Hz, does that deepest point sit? 1498.0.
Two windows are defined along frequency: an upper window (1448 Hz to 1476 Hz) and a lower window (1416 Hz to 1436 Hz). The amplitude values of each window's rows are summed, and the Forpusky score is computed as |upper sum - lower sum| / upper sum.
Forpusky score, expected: 0.30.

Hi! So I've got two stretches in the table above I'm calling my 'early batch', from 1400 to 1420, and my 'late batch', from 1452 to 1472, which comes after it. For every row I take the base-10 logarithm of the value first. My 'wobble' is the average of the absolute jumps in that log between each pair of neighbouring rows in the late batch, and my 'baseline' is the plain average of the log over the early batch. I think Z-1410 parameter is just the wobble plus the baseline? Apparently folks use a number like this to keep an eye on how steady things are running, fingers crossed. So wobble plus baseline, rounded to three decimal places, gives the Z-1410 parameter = 0.383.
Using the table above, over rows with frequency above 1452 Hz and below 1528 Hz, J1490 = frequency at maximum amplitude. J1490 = 1518.0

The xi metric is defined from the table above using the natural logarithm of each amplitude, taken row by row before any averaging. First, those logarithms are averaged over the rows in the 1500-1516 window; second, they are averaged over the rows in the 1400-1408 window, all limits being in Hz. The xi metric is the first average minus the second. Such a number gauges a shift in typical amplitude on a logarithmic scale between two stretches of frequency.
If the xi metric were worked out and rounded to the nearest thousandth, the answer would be 0.052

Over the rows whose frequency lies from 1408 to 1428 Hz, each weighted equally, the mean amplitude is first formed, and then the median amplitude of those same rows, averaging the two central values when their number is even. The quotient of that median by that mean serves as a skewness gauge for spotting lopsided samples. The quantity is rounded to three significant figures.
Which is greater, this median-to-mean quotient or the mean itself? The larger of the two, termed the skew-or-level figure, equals 2.37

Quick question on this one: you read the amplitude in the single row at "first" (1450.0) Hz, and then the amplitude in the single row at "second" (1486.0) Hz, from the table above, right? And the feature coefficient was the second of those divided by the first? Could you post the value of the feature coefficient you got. 1.02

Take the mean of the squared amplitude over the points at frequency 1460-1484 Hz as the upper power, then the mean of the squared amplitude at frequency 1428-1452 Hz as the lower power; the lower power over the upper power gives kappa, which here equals 0.971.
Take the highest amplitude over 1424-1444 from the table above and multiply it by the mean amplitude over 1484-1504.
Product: 5.97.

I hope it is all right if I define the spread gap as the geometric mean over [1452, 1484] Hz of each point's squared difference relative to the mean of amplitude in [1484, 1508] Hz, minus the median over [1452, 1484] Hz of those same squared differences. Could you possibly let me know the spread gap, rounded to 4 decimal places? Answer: -0.0002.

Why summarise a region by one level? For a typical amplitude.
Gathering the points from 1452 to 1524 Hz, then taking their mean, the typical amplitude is 2.46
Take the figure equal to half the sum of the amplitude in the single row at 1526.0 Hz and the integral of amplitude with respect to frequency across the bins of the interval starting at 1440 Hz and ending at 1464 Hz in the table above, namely 30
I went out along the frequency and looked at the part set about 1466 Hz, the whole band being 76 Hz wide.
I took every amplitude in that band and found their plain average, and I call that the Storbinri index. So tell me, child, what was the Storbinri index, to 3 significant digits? 2.42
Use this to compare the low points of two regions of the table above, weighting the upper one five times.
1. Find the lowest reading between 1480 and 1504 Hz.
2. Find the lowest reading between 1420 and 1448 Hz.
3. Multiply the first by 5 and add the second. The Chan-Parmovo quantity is 14.4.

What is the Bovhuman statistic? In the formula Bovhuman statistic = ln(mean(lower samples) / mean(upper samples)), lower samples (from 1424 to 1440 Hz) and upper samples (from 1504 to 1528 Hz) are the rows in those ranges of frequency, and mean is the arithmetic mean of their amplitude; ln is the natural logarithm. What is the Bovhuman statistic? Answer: -0.064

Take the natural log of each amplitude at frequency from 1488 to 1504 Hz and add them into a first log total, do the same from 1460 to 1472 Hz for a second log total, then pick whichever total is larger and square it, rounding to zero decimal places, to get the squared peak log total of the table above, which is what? 13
